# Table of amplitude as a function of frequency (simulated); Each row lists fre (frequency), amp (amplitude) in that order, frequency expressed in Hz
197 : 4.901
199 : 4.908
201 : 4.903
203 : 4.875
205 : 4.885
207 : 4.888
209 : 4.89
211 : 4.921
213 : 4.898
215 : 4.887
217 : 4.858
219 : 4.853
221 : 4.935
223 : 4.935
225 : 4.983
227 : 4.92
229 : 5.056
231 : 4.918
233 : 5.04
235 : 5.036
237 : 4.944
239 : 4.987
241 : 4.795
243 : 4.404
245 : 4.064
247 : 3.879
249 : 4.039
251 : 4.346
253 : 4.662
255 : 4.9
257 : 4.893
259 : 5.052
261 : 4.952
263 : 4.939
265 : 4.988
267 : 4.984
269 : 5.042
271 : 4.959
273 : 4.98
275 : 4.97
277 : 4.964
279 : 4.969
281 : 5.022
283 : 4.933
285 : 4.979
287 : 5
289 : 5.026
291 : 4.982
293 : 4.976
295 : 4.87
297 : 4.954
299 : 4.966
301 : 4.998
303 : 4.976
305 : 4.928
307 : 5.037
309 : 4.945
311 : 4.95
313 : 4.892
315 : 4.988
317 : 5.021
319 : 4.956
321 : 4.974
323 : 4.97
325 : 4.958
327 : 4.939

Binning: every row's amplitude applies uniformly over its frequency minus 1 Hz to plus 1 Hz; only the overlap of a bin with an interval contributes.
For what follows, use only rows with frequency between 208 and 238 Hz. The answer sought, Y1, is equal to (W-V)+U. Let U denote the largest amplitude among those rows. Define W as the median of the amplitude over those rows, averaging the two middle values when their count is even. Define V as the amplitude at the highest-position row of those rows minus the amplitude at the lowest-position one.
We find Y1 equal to 9.9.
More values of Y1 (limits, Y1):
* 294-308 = 9.8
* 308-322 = 9.9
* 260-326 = 10.0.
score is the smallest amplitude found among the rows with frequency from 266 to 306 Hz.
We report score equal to 4.87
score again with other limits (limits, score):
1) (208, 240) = 4.853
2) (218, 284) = 3.879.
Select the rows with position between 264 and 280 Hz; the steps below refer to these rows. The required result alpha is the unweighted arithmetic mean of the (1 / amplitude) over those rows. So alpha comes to 0.201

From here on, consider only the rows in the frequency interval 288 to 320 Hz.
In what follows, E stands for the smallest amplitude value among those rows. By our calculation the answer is 4.87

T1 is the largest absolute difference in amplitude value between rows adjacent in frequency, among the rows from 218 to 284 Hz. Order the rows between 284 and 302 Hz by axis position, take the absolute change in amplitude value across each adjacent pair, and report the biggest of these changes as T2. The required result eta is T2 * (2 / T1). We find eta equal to 1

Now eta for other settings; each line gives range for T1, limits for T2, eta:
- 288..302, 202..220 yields 1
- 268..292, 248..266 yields 7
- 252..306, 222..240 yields 1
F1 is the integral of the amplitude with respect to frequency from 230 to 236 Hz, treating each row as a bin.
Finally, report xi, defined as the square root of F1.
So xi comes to 5.48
